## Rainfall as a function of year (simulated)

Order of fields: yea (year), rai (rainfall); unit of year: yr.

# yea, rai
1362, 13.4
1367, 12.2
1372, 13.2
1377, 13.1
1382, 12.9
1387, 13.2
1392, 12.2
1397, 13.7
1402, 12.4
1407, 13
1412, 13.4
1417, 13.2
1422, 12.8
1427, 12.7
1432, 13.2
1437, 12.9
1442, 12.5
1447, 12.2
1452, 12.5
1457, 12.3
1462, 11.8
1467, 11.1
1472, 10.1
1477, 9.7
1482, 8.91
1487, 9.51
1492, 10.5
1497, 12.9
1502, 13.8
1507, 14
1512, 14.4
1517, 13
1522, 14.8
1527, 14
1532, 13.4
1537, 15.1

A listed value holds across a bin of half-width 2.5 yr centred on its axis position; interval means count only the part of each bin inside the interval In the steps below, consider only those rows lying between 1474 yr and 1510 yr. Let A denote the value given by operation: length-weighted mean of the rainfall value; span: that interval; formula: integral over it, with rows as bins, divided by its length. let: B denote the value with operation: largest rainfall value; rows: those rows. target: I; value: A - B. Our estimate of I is -2.6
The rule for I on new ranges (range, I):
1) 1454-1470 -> -0.6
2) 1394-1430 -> -0.7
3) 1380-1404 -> -0.8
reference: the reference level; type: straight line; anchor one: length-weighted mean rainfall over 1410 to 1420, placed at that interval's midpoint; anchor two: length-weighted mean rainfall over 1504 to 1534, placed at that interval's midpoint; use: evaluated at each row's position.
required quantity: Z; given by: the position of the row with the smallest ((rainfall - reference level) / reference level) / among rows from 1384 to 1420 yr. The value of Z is 1392 yr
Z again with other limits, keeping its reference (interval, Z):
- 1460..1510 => 1482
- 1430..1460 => 1447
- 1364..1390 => 1367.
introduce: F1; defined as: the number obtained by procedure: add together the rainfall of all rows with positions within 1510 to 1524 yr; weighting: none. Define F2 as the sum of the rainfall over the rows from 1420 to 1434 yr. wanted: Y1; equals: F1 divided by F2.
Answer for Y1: 1.09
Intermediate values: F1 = 42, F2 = 39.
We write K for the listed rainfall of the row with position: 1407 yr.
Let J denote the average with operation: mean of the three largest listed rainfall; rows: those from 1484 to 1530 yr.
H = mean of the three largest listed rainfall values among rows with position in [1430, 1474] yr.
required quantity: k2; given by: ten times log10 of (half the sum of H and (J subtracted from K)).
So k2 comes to 7.58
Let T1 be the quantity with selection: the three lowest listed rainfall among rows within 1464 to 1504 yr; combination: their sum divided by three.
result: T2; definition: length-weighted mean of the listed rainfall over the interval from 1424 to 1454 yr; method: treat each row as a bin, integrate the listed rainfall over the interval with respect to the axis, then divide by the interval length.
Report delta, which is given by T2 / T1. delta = 1.4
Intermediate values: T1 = 9.4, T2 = 12.7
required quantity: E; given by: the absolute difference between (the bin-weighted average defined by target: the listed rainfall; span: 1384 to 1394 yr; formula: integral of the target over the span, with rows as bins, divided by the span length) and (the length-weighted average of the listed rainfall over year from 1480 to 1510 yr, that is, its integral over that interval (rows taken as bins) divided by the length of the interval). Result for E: 1.0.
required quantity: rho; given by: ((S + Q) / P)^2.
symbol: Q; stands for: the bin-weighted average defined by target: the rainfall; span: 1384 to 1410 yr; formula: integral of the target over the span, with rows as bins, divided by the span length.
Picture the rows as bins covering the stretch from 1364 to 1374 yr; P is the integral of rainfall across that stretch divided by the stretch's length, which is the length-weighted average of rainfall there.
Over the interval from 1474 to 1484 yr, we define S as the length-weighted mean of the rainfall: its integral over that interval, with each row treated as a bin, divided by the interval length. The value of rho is 3.1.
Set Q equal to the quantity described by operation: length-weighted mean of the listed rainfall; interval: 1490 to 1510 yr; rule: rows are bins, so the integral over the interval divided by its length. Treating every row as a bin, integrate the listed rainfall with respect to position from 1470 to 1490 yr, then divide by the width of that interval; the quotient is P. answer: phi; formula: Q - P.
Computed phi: 3.3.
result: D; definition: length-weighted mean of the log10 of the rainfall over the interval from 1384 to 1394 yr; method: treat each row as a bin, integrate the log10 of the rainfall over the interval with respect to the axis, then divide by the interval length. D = 1.10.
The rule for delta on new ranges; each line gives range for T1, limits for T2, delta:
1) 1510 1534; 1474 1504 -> 0.8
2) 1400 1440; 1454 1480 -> 0.9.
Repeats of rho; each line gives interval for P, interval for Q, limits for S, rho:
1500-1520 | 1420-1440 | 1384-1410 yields 3.5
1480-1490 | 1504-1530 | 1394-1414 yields 8.5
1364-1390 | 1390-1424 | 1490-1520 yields 4.1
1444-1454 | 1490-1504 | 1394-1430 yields 4.2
